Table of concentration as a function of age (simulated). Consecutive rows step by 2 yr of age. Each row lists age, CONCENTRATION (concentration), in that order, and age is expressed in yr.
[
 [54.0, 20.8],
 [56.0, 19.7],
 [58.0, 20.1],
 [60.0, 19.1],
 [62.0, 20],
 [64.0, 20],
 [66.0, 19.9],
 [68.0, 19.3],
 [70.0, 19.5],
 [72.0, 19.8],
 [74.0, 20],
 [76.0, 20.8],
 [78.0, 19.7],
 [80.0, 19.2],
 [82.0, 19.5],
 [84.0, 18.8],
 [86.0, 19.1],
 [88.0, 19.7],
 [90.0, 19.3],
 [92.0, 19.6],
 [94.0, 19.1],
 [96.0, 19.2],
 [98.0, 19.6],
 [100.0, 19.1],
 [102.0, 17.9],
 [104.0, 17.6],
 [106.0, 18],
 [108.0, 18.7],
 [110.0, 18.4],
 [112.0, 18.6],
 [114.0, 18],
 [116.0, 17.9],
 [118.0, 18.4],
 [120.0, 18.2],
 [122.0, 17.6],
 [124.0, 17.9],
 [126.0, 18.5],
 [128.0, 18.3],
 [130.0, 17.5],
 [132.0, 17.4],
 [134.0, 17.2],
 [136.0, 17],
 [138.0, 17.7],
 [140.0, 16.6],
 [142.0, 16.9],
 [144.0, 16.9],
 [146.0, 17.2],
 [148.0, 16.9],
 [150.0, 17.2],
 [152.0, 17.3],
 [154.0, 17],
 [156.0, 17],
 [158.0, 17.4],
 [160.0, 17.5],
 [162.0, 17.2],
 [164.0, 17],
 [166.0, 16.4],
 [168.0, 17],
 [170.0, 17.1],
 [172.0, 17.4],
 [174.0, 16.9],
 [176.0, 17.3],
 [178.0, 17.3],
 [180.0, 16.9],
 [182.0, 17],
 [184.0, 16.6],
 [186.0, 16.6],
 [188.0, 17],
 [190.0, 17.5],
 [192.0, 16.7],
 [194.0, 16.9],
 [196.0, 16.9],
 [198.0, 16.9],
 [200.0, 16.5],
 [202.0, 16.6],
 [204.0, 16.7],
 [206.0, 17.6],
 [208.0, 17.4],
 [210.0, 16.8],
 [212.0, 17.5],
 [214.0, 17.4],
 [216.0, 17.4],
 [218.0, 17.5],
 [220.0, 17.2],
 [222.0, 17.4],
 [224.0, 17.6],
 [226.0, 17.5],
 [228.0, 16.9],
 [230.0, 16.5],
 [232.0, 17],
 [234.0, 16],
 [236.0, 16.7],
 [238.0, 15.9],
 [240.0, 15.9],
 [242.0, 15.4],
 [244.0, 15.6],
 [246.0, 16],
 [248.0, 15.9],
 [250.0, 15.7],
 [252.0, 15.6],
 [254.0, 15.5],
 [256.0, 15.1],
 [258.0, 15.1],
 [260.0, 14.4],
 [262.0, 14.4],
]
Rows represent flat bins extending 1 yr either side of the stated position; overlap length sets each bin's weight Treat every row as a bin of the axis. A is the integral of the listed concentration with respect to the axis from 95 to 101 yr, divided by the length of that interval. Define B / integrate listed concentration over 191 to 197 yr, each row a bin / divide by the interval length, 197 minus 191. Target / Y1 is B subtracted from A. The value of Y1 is 2.5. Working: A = 19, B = 16.8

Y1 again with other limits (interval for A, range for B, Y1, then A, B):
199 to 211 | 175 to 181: -0.2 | 17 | 17.2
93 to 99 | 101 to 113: 1.1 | 19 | 18.2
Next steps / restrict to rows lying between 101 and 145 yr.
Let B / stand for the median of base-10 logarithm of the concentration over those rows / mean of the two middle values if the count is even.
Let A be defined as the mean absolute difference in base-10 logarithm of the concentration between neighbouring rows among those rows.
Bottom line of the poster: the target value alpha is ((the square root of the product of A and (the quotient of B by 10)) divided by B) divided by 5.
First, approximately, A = 0.010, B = 1.25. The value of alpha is 0.0056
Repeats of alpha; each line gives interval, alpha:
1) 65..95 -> 0.0058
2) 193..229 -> 0.0047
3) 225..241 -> 0.0070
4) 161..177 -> 0.0057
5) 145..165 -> 0.0043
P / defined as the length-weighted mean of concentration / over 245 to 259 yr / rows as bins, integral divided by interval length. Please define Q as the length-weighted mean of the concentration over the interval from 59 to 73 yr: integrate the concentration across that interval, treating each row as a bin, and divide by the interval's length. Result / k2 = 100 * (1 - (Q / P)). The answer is -26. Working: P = 15.6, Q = 20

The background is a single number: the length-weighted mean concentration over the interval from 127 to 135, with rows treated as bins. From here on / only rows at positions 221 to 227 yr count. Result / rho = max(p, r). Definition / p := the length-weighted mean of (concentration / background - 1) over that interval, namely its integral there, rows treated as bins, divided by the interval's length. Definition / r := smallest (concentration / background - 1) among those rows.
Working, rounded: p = -0.006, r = -0.011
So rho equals -0.006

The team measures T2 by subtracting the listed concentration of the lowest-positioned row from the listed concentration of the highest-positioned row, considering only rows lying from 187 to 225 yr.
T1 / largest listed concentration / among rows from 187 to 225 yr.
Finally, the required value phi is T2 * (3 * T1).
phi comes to 32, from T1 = 17.6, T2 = 0.6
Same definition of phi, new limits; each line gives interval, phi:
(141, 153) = 21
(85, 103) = -71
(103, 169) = -34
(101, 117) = 0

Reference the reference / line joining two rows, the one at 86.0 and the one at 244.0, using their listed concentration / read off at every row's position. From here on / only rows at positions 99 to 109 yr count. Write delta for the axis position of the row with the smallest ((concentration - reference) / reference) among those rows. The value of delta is 104.0 yr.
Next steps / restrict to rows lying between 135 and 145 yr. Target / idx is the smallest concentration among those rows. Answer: 16.6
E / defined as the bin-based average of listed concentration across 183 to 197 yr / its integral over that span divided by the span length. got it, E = 16.9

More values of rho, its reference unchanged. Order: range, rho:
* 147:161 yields -0.024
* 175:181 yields -0.025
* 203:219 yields -0.018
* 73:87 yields 0.113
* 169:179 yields -0.023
